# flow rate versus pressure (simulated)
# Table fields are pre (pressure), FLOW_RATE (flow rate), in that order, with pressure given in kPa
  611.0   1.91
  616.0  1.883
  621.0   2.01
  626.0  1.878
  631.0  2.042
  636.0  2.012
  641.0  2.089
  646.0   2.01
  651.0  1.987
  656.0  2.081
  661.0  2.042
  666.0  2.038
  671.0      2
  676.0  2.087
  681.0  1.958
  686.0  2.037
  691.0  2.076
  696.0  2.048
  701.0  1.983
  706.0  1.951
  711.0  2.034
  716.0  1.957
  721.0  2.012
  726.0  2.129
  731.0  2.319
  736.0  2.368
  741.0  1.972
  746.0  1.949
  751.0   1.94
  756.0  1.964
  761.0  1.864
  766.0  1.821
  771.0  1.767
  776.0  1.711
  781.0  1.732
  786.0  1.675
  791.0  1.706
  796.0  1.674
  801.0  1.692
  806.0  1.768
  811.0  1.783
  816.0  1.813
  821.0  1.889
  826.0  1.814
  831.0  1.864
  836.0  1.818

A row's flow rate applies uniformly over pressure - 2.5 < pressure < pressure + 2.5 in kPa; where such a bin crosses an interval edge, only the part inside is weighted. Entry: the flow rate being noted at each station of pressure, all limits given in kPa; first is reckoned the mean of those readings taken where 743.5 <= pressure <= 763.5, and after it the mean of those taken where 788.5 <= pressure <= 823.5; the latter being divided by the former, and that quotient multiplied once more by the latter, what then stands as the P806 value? 1.61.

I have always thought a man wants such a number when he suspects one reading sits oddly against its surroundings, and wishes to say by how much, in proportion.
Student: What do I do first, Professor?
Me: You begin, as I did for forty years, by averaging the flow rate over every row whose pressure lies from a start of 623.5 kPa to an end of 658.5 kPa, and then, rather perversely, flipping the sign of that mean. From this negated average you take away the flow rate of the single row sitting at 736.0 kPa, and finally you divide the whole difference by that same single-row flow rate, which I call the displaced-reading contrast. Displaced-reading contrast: -1.85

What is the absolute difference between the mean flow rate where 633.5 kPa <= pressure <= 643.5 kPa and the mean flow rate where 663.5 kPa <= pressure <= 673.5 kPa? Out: 0.03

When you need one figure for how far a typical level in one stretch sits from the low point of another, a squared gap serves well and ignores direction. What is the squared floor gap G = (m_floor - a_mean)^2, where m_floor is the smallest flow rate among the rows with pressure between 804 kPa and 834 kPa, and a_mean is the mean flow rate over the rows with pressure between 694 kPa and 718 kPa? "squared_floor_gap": 0.051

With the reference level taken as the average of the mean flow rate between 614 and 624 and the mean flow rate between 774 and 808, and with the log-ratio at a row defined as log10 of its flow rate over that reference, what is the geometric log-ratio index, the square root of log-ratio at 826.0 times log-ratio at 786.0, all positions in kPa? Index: 0.011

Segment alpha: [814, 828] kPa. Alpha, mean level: 1.84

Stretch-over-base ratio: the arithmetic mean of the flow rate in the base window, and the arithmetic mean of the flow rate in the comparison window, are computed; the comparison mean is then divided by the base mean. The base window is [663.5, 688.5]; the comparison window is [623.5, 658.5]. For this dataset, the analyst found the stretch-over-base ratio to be 1.00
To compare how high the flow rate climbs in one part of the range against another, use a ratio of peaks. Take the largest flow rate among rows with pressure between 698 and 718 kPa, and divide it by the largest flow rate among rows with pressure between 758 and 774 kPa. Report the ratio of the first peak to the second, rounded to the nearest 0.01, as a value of 1.09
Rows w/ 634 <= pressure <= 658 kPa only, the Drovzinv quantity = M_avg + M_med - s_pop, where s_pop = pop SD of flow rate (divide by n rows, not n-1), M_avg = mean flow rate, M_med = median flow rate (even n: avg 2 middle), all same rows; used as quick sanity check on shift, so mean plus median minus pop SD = 4.0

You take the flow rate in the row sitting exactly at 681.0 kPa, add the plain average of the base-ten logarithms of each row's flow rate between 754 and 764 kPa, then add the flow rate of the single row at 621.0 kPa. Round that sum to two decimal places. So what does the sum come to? 4.25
